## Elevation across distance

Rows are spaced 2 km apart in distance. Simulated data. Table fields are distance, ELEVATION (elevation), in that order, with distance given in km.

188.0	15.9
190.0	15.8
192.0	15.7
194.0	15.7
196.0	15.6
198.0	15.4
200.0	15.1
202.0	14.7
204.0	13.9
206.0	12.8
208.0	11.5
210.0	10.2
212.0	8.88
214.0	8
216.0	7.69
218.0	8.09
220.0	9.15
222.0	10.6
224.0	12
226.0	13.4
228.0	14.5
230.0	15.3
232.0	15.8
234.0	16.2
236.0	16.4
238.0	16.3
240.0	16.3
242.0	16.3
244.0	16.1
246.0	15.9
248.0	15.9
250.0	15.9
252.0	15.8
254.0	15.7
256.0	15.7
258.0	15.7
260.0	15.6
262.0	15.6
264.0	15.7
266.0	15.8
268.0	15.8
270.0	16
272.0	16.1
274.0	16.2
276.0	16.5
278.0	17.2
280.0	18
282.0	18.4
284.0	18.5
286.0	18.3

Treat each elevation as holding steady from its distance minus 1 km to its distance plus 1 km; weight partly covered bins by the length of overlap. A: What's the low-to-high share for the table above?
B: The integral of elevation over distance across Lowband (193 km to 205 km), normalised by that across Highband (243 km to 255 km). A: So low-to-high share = 0.95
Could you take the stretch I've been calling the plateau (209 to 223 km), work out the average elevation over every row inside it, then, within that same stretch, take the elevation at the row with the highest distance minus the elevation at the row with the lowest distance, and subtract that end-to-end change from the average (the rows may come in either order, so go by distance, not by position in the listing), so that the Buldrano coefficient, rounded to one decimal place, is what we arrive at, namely 8.5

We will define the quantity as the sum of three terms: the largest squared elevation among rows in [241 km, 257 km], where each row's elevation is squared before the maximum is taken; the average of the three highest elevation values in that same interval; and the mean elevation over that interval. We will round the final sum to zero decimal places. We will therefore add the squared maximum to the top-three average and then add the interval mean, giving 298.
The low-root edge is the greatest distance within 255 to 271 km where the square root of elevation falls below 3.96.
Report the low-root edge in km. 262.0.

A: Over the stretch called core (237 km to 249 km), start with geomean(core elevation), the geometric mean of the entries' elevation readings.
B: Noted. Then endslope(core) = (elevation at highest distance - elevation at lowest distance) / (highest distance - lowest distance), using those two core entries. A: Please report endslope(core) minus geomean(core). -16.2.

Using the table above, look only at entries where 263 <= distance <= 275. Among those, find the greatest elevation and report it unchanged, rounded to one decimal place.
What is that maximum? 16.2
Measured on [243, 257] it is 16.1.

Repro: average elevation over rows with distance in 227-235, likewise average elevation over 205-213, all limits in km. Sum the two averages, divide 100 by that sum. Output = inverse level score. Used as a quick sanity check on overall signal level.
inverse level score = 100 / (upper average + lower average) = 3.80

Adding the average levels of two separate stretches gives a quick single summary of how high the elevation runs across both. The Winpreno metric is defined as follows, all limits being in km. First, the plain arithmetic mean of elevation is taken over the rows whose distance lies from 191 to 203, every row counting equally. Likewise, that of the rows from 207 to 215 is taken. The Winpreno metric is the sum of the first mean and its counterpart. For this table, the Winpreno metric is 25.0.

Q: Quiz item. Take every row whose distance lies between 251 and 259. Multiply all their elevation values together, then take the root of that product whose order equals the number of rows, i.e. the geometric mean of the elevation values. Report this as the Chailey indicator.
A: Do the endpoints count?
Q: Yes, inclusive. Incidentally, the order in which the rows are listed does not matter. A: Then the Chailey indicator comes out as 15.7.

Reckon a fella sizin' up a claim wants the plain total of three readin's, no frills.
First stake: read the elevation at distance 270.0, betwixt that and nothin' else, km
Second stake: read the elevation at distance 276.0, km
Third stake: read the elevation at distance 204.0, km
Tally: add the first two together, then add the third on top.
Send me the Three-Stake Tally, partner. 46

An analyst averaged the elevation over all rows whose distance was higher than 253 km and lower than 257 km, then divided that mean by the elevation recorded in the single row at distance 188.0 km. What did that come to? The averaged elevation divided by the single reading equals 0.99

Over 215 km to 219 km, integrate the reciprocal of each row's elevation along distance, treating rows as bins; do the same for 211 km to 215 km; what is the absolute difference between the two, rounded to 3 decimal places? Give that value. 0.032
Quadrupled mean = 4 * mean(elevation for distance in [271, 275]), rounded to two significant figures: 65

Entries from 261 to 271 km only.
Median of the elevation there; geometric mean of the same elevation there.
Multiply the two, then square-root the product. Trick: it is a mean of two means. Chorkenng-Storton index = 15.8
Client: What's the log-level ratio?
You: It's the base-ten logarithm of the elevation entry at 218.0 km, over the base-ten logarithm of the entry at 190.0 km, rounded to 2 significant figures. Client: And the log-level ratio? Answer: 0.76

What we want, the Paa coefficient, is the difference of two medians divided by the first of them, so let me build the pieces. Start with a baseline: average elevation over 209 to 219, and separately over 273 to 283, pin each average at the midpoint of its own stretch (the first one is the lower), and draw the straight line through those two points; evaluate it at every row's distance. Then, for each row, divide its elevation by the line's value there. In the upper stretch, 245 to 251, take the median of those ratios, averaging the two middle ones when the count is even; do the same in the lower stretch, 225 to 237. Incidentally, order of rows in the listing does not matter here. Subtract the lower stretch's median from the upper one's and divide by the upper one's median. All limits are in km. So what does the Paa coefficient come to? -0.2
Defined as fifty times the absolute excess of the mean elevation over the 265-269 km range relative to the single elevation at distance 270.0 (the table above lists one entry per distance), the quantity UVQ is 10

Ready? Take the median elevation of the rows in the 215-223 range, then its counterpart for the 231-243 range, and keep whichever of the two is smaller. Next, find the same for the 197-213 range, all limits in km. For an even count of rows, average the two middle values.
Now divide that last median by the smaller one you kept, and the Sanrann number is 1.5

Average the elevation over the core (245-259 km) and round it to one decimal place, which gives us 15.8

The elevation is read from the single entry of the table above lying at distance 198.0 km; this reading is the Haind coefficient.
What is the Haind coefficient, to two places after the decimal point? 15.40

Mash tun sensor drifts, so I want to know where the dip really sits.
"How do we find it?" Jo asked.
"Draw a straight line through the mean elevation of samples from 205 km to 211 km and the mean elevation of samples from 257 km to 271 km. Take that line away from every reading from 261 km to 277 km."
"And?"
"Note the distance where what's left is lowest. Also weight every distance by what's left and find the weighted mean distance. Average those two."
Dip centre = 272.6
